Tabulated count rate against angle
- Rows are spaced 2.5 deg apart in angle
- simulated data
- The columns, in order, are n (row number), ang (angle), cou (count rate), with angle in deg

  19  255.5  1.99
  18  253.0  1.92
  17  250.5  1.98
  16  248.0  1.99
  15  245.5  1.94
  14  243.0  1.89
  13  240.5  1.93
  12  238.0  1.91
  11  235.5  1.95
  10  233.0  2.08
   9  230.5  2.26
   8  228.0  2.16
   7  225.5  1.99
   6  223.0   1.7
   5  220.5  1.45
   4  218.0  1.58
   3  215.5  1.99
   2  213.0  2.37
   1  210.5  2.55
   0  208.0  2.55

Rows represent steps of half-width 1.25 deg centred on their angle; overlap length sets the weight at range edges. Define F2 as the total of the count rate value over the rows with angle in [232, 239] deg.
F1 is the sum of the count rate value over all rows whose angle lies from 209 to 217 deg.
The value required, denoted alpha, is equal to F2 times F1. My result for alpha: 41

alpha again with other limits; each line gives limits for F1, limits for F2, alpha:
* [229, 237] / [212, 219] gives 37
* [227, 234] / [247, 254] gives 38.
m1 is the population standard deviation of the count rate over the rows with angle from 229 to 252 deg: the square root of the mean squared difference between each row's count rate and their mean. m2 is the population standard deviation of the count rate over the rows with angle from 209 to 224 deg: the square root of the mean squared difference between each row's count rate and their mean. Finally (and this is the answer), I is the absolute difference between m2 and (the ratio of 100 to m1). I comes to 925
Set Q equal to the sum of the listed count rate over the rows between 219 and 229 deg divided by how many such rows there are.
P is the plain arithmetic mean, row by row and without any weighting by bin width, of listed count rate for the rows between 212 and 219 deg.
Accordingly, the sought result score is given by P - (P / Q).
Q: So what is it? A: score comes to 0.90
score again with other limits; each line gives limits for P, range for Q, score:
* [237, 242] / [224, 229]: 0.99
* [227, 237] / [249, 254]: 1.03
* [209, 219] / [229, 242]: 1.07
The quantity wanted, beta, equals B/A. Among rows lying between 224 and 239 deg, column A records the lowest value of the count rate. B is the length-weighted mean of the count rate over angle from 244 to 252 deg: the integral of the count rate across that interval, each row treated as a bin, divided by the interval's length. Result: 1.03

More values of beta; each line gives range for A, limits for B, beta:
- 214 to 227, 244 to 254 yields 1.35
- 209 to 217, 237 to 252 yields 0.97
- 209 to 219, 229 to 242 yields 1.28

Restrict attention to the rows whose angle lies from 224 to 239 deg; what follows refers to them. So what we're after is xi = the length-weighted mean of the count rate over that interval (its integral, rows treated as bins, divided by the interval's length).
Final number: 2.05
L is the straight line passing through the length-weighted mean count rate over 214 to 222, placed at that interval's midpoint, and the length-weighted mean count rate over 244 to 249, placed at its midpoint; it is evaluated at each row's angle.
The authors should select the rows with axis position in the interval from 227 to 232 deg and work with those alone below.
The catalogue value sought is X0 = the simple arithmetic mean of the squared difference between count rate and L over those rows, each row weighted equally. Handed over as 0.17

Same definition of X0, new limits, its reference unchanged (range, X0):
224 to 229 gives 0.09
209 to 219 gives 0.37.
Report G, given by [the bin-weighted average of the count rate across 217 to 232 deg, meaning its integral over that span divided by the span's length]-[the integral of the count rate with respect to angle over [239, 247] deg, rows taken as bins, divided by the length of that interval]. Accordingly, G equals -0.06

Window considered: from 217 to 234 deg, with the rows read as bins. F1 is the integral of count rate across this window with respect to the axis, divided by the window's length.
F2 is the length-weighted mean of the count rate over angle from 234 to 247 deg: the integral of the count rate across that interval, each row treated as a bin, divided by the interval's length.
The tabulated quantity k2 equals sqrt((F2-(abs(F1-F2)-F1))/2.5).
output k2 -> 1.23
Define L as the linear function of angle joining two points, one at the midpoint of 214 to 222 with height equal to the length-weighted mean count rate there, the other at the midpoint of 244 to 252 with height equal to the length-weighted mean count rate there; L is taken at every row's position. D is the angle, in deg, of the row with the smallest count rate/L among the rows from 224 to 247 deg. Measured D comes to 243.0 deg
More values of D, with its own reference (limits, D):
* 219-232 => 220.5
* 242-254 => 253.0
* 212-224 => 220.5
